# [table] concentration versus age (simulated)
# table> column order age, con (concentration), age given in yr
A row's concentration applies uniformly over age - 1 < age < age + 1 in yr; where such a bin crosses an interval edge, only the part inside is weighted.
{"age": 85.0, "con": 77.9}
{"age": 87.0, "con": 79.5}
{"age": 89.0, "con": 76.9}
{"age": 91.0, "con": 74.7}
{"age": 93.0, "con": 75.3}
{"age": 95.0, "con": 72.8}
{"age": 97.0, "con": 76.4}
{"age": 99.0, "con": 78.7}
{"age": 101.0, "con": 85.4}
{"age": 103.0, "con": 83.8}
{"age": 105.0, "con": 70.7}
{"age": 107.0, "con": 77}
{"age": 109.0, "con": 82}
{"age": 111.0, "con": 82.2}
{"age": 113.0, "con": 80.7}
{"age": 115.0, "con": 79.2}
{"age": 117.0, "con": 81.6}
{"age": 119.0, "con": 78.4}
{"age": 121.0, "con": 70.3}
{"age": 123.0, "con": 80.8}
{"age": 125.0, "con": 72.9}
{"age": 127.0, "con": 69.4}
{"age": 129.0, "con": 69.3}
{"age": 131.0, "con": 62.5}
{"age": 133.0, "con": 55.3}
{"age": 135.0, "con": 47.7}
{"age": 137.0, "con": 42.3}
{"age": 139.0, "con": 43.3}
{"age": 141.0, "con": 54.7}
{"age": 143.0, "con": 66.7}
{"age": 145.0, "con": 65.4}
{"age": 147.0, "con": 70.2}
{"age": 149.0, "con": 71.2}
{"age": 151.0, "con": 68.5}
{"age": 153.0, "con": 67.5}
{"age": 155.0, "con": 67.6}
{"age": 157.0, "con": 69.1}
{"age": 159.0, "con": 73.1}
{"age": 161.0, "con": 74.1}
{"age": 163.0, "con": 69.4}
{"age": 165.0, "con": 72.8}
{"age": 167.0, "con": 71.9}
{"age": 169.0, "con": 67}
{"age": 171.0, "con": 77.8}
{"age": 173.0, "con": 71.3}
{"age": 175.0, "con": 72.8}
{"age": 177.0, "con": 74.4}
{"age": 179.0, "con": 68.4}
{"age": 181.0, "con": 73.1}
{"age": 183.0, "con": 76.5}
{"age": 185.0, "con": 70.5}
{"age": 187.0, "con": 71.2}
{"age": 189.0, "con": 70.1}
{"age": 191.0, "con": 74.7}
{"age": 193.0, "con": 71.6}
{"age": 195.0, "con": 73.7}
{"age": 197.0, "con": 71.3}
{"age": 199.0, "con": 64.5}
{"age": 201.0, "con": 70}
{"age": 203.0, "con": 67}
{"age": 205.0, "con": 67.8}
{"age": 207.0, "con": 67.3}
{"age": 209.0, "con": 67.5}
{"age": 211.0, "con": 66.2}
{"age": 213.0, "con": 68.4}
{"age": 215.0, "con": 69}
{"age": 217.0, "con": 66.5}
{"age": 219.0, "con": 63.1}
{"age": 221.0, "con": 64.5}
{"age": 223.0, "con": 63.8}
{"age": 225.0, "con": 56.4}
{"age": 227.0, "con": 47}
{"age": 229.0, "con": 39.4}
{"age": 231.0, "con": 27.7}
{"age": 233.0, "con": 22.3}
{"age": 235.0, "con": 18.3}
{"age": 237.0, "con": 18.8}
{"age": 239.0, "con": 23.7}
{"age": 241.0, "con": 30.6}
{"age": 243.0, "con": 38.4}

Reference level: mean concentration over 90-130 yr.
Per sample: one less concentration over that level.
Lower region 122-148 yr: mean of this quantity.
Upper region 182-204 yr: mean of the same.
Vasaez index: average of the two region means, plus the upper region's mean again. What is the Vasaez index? 0.22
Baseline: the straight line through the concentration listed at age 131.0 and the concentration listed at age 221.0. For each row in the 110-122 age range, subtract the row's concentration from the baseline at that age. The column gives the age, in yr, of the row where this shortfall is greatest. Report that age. 121.0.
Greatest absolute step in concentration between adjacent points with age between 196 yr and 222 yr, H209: 6.8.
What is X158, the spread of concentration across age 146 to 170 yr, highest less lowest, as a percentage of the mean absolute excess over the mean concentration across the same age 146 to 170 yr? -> 352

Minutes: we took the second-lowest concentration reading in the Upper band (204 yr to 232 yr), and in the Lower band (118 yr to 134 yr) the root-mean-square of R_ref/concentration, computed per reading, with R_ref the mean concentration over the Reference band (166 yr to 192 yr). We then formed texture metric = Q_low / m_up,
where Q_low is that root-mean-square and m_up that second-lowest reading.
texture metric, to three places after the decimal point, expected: 0.027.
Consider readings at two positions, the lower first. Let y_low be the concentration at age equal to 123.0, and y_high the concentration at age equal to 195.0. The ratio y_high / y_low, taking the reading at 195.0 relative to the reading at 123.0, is 0.912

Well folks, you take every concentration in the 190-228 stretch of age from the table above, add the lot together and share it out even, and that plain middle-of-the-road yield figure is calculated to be 66.3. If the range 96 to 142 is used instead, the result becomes 70.6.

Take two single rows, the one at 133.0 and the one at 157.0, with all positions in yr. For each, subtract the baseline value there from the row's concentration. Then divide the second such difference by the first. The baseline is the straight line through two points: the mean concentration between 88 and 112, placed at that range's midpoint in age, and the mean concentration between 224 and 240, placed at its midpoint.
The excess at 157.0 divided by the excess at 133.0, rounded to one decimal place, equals -1.0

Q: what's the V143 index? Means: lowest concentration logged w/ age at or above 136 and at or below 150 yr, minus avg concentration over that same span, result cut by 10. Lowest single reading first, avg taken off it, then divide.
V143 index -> -1.7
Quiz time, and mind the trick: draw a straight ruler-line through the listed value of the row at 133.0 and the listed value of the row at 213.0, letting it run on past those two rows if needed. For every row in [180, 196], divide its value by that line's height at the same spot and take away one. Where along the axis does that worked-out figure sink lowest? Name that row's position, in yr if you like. 189.0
